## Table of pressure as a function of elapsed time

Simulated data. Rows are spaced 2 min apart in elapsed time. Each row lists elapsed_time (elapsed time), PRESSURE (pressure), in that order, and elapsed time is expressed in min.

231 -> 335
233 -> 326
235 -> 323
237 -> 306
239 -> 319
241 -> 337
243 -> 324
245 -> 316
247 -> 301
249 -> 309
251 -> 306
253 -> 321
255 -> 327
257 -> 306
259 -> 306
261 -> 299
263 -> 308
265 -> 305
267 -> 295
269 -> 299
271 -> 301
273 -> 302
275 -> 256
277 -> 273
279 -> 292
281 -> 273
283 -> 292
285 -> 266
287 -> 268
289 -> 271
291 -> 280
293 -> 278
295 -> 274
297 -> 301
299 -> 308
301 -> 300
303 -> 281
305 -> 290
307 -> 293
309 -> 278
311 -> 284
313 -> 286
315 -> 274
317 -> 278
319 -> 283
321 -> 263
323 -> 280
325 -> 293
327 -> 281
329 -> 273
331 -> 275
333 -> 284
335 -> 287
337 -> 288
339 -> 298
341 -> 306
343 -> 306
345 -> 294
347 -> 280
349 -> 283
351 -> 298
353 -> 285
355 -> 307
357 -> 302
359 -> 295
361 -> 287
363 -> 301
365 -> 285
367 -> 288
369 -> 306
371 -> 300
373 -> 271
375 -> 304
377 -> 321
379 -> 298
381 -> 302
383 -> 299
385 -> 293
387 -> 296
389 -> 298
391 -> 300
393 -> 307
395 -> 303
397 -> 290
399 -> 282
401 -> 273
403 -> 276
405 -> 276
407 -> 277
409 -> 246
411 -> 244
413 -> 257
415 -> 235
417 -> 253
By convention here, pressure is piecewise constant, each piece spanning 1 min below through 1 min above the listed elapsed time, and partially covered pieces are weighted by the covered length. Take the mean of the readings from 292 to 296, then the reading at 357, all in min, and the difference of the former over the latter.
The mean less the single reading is -26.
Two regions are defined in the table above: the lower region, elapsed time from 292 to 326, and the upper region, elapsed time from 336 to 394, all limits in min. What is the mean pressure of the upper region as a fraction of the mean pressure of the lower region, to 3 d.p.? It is 1.041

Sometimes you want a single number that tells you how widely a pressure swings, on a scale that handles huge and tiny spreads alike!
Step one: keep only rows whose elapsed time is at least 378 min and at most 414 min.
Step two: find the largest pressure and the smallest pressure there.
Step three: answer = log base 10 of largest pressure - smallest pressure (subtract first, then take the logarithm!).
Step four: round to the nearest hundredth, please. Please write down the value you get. 1.80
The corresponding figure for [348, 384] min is 1.70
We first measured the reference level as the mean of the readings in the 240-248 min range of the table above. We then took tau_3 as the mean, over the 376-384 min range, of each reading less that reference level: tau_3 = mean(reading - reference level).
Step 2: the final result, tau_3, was -14.5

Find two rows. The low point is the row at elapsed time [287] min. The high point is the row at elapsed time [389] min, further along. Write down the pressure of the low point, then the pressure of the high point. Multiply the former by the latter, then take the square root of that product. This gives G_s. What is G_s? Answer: 283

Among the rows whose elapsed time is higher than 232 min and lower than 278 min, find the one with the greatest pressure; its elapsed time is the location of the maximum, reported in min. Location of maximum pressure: 241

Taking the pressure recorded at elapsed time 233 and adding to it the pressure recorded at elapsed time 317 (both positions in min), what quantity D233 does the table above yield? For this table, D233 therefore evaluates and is 604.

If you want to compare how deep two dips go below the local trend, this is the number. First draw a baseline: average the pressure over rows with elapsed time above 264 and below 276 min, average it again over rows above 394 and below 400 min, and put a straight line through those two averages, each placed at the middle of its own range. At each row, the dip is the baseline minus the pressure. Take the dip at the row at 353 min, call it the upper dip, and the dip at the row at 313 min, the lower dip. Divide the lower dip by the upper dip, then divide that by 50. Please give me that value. 0.018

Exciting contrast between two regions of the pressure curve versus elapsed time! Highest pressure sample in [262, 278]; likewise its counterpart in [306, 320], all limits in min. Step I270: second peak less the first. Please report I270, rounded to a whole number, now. -15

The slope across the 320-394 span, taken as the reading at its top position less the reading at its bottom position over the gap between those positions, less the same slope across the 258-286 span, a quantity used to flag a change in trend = 2.1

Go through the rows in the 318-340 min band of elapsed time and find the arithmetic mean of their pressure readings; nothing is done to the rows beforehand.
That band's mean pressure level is 282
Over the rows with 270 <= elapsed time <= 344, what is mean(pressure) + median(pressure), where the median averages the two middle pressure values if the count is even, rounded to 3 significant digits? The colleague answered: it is 567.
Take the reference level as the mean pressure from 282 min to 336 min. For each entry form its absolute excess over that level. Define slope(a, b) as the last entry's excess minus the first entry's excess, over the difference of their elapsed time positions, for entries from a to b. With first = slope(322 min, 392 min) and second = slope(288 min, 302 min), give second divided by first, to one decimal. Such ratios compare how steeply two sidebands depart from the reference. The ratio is 2.4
